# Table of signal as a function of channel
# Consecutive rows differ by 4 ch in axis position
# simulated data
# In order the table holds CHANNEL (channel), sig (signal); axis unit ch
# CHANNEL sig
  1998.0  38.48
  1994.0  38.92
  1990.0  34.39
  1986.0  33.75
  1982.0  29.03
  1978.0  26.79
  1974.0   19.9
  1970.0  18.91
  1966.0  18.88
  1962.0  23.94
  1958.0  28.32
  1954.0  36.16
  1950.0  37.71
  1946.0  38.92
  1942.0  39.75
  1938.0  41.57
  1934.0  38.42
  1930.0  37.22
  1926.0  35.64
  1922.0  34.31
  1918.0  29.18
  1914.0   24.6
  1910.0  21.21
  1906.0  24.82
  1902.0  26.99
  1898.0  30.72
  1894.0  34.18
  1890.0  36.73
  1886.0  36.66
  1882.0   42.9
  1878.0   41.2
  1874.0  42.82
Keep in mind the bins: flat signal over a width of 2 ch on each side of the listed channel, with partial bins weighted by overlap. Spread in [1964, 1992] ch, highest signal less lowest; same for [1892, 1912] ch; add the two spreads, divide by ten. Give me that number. 2.8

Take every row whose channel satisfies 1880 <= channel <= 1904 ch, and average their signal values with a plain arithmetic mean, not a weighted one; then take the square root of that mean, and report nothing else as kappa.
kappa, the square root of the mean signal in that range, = 5.89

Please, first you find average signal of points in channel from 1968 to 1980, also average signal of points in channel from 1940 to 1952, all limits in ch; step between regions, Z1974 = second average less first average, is 17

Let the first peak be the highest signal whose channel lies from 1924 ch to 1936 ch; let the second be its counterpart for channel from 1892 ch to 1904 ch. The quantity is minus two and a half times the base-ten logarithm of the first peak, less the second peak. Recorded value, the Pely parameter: -38.1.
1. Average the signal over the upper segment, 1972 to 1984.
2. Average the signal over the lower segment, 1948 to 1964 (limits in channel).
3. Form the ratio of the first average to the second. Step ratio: 0.80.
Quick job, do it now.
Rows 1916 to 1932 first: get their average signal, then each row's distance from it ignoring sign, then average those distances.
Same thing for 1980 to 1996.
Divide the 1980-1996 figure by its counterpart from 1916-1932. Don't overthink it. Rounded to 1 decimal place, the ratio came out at 1.1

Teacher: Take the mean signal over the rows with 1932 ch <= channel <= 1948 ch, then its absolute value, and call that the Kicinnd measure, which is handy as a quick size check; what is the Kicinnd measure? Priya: 40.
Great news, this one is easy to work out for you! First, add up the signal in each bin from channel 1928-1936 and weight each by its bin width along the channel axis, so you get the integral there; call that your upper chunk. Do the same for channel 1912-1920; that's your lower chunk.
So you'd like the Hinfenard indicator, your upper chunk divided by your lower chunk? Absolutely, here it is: 1.4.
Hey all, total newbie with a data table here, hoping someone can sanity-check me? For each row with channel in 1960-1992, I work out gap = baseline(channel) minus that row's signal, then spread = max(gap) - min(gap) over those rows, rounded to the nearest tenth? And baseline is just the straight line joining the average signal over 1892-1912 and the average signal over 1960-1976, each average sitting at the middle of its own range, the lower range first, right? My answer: 18.1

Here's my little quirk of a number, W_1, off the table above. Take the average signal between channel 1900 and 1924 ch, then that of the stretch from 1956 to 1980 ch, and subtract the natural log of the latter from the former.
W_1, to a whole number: 24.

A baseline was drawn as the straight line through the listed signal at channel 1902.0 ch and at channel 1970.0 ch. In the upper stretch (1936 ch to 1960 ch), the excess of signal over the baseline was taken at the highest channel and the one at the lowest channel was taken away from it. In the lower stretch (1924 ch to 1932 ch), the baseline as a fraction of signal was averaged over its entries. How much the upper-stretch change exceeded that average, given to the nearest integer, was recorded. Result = -12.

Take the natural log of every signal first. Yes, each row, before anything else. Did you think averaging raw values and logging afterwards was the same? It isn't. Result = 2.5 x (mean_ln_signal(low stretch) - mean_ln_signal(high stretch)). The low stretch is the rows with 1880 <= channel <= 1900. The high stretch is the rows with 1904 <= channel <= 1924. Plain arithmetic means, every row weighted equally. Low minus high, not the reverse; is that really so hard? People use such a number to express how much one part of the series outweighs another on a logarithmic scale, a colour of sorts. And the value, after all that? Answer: 0.77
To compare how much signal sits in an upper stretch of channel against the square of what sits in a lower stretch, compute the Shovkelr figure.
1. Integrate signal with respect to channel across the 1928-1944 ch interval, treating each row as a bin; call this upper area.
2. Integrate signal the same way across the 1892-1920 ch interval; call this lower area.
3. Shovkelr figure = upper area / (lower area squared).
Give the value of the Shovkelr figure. 0.0011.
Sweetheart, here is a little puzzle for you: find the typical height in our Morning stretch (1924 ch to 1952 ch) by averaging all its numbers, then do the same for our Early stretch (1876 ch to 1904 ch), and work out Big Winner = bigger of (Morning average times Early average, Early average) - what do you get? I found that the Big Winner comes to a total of 1370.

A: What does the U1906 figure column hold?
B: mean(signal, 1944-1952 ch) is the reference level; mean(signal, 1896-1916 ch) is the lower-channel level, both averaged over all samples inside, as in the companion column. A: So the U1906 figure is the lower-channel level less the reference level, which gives -12.6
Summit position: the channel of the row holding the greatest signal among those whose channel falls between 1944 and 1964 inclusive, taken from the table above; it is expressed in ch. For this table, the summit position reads 1946.0 ch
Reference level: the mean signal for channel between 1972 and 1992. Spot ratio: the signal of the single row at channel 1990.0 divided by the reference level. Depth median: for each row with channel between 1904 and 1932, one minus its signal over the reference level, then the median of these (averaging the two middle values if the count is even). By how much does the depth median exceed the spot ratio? -1.21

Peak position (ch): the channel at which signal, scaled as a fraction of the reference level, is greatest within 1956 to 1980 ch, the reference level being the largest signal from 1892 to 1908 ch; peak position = 1958.0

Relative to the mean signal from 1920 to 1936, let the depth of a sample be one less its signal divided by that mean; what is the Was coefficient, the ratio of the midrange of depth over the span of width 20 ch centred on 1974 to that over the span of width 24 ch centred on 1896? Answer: 2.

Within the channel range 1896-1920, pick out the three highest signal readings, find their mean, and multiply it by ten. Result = 290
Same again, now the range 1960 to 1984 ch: 266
